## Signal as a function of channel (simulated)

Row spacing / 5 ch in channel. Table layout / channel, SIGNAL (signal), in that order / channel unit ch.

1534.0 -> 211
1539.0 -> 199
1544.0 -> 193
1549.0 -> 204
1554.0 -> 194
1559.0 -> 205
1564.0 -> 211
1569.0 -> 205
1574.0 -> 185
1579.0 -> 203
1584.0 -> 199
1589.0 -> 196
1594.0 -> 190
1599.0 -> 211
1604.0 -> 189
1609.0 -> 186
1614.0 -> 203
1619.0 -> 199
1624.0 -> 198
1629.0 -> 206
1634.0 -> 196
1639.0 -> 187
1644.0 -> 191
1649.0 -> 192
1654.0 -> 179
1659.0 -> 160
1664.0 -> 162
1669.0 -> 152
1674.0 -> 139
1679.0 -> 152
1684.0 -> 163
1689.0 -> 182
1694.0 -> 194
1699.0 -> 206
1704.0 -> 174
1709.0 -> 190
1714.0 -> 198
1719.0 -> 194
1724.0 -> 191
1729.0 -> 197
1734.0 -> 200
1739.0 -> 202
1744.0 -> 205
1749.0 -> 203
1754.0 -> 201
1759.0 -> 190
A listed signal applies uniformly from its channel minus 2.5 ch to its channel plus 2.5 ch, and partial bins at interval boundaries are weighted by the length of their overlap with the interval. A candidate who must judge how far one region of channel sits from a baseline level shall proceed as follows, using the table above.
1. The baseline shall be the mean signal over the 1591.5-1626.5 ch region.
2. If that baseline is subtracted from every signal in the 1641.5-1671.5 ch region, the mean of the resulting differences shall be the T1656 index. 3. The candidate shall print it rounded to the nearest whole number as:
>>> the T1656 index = -24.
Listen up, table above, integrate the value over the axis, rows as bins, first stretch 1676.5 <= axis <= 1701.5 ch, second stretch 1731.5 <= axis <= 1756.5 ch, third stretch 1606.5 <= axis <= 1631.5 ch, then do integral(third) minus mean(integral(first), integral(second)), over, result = 190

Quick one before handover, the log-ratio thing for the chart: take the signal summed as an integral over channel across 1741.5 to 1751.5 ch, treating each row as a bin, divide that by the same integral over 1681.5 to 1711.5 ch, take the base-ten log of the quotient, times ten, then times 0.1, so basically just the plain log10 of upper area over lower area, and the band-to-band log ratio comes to -0.43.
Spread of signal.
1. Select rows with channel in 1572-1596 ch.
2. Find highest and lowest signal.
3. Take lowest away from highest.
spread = 18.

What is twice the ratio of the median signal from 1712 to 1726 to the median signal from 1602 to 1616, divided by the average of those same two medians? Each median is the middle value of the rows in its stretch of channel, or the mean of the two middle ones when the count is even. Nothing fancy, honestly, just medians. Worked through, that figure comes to 0.0107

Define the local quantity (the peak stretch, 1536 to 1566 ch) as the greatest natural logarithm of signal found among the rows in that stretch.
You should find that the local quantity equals 5.35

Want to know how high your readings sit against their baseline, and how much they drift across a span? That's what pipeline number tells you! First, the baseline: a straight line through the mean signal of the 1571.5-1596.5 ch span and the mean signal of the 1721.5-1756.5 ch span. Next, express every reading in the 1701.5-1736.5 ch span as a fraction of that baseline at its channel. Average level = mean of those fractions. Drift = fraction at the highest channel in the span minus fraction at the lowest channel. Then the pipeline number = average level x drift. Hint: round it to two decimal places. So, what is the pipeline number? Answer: 0.12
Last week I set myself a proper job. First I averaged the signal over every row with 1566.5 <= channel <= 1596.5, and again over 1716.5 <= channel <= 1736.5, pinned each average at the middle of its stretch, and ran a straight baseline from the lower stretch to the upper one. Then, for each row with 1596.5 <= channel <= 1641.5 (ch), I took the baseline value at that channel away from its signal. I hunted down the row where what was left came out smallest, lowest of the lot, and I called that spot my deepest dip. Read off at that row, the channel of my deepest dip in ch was 1609.0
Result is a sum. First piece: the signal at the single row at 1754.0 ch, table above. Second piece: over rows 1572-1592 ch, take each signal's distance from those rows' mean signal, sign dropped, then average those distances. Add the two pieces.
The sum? 206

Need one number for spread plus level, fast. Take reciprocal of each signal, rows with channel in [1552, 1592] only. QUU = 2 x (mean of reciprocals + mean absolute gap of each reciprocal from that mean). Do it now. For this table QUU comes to 0.0103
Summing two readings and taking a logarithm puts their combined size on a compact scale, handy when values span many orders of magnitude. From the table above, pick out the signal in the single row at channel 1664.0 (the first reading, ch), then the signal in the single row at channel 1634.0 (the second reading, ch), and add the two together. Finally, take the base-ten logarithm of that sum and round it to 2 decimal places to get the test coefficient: 2.55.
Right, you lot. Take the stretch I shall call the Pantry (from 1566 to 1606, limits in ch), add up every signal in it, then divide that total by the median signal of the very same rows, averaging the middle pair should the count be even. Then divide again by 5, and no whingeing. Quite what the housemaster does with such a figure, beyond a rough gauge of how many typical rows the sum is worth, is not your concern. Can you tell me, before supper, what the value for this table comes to 1.60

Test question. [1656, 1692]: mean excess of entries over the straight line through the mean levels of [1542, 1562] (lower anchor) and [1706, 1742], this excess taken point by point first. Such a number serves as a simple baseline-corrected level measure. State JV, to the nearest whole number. -38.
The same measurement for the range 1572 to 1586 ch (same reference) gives -3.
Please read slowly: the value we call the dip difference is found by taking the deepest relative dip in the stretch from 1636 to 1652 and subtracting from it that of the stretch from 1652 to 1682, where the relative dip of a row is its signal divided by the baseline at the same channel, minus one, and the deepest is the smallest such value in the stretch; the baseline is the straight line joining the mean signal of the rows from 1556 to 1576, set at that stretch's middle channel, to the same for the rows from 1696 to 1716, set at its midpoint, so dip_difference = 0.24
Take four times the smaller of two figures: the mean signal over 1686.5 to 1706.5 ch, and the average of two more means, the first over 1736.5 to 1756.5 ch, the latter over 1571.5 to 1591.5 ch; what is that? 756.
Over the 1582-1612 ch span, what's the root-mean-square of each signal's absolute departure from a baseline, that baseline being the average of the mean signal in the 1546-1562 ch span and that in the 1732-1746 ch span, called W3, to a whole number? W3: 11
